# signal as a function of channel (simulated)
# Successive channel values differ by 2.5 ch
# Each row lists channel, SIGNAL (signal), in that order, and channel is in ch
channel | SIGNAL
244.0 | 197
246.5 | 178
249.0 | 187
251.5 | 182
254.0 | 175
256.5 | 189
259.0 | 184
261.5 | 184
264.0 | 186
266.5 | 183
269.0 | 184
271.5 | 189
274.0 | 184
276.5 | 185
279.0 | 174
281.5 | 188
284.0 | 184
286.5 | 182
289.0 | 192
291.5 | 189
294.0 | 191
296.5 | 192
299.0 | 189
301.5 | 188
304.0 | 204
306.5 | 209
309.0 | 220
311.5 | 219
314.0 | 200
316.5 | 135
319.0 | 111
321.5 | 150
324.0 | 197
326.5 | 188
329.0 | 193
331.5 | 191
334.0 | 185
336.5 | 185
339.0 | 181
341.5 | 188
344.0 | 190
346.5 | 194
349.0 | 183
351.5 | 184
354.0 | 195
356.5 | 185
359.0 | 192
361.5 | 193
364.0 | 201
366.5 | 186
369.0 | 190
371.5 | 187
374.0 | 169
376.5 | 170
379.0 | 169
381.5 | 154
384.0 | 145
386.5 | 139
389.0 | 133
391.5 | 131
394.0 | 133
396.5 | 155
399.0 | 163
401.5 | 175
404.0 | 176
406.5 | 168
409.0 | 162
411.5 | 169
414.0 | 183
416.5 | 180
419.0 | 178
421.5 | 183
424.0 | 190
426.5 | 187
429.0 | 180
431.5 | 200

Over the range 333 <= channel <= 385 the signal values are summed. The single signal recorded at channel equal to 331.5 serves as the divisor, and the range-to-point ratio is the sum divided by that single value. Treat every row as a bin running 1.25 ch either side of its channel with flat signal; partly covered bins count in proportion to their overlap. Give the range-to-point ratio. 20.0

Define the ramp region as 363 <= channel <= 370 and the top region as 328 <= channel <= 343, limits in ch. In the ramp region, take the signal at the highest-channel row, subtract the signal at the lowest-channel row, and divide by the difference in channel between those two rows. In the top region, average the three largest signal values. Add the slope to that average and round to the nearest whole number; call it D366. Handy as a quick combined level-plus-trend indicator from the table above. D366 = 188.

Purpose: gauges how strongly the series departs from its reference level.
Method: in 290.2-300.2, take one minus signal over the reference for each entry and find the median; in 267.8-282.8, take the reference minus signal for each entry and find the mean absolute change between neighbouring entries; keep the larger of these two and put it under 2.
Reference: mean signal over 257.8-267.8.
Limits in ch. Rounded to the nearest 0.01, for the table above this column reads 0.28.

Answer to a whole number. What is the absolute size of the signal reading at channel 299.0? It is 189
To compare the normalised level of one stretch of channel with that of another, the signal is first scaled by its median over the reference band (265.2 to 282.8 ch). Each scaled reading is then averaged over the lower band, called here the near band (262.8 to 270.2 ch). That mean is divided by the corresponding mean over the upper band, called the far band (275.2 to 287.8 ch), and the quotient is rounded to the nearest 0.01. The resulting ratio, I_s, 1.01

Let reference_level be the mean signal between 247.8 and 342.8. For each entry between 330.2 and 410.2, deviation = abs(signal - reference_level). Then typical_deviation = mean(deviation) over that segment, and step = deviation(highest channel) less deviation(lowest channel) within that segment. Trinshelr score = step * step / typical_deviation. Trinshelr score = 18.8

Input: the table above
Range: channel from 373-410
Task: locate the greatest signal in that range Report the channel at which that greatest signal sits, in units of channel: 404.0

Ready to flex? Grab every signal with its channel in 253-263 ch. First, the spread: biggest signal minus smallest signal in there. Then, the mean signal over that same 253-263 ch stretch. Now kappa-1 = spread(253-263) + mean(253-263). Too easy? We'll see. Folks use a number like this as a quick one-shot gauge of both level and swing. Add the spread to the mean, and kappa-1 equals 197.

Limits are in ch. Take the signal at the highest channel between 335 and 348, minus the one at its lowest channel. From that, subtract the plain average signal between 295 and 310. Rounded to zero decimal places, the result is -191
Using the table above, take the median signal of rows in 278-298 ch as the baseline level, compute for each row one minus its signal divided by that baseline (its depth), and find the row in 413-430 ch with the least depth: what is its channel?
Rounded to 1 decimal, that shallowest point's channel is 424.0 ch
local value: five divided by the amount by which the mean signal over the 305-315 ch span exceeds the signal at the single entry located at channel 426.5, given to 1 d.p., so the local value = 0.2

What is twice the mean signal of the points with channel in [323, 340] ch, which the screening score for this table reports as 377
